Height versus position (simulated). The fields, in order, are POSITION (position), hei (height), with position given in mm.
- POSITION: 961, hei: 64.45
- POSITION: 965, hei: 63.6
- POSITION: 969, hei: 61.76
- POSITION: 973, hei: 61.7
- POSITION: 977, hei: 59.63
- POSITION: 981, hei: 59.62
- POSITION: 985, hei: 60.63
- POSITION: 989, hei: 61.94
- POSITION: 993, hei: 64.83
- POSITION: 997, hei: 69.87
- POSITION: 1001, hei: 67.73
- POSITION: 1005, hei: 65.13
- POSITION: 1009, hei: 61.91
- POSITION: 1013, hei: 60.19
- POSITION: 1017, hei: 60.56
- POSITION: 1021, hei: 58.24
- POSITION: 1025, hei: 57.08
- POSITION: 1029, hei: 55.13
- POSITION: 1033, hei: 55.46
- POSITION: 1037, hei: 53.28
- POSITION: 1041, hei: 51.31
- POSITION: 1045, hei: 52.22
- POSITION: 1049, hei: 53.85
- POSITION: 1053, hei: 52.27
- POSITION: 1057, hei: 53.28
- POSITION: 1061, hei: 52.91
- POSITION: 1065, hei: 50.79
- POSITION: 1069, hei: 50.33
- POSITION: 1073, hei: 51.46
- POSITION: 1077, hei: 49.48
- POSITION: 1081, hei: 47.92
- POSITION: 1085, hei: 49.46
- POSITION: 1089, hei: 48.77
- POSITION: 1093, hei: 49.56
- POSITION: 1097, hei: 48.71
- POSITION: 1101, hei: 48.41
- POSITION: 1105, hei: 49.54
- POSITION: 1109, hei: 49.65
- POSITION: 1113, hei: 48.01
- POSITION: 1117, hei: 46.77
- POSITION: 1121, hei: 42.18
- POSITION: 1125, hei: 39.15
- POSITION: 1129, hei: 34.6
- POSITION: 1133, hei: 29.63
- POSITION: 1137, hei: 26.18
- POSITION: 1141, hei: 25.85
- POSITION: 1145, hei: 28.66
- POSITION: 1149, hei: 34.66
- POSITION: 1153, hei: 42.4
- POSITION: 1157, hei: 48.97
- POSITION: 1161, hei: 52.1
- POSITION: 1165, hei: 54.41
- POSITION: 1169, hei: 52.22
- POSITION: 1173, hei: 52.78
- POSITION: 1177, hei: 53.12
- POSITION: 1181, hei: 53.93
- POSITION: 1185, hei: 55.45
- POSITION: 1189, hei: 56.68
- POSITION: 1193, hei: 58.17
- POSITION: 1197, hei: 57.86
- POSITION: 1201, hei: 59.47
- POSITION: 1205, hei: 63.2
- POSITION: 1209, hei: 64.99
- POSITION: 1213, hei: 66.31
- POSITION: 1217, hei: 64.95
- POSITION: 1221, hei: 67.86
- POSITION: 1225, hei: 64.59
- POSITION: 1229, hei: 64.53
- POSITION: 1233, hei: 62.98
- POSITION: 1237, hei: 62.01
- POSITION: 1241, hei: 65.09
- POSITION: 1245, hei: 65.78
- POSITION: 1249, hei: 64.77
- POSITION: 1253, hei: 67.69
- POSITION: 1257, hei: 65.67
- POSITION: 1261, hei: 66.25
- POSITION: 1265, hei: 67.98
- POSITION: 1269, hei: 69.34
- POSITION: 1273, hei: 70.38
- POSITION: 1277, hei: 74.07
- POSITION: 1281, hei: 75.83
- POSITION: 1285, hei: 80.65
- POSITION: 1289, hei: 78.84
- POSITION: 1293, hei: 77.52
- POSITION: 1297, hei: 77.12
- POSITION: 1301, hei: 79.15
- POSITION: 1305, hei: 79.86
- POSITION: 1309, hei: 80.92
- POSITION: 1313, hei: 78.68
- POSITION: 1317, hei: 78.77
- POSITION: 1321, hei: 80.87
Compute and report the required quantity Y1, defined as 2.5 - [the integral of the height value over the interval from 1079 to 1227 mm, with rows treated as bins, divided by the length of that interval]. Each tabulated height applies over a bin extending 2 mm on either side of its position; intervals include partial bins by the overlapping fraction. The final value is -47.2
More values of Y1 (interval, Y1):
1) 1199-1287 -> -64.5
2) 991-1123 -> -51.3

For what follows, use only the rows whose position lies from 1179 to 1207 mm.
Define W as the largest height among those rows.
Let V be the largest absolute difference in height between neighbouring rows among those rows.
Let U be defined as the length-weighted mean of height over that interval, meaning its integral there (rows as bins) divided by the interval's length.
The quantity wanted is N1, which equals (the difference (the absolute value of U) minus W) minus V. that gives -9.1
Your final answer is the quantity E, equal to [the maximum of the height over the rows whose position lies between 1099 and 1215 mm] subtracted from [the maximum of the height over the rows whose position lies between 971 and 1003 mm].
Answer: 4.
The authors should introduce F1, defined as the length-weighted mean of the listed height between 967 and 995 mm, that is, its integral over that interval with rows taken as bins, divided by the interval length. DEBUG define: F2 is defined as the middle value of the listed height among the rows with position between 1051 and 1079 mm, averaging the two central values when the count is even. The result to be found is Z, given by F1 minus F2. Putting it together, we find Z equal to 10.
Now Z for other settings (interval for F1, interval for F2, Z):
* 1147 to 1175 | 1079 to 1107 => -1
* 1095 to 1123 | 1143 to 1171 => -1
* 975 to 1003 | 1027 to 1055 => 10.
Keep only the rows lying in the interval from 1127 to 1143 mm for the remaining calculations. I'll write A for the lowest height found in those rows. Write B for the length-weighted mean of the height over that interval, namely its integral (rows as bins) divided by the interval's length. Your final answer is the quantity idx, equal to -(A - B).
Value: 3.2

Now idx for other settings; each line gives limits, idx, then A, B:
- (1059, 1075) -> 1.0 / 50.33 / 51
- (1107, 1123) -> 4.5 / 42.18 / 47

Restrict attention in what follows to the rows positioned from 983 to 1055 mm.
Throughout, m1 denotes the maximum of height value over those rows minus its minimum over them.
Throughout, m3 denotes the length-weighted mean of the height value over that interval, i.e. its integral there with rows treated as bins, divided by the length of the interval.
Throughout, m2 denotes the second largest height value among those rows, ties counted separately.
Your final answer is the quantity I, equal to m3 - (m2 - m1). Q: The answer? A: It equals 10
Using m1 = 19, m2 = 67.73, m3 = 59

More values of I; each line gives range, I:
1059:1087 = 4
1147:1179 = 15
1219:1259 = 3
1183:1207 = 7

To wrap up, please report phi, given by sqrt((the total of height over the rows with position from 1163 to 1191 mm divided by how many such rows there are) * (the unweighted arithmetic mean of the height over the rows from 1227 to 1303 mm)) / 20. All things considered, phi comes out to 3.08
